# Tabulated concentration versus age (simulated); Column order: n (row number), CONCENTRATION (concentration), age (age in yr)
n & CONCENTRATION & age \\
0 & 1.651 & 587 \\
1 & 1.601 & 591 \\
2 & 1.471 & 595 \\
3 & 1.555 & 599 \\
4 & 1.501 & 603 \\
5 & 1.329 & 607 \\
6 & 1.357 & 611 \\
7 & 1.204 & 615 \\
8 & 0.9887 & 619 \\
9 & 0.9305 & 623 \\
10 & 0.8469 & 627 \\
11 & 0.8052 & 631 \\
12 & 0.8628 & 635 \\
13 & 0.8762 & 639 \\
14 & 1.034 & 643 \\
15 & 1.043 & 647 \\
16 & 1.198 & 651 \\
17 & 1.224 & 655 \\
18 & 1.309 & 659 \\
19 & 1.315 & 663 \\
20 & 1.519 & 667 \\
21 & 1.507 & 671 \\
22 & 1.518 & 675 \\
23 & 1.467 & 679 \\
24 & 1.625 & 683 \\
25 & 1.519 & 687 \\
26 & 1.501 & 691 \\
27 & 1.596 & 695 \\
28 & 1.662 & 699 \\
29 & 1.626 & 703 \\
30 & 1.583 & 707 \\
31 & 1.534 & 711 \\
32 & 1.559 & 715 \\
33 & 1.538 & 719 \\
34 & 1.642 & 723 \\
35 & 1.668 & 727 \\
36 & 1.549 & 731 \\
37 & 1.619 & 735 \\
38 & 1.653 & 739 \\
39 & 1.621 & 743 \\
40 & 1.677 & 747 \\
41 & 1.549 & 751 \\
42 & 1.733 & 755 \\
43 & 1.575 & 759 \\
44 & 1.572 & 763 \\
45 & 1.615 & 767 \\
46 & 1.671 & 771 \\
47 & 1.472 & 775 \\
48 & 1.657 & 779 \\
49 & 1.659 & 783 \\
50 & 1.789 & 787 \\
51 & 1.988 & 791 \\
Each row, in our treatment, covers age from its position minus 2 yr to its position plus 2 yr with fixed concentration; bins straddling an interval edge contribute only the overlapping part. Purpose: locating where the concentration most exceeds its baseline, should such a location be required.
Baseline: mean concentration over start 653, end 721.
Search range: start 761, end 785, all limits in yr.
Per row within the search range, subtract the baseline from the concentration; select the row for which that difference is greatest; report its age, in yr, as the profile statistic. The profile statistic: 771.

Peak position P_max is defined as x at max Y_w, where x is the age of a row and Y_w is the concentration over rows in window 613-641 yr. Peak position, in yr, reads 615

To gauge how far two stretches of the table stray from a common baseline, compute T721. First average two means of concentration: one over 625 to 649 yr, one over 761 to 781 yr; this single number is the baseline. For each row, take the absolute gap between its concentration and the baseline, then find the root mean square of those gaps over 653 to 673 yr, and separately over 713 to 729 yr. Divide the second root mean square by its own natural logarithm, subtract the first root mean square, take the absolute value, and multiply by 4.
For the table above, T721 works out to 2.0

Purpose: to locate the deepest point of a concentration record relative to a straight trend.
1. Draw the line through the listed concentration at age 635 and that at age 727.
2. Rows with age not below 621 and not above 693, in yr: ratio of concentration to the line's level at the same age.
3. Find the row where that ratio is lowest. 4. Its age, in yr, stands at 631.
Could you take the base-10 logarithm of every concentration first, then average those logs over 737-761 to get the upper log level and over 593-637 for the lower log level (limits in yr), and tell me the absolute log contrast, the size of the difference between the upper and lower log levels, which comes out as 0.16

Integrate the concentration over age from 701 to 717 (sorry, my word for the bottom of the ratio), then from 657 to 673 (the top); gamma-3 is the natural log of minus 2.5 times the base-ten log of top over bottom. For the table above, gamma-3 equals -2.1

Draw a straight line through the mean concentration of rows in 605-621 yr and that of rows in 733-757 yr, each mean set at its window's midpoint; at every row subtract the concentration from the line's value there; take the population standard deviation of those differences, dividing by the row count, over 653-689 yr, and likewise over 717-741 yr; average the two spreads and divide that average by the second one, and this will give 1.5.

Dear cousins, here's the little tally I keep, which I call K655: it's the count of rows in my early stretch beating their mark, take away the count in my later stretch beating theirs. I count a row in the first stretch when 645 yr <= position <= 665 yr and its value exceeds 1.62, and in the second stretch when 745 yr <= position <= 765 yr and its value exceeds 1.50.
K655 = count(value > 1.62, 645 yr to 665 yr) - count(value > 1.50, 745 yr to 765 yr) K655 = -5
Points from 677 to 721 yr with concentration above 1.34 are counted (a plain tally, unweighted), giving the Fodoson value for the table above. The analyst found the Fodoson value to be 11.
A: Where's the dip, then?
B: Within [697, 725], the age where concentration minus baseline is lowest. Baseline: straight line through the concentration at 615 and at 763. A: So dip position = 719 yr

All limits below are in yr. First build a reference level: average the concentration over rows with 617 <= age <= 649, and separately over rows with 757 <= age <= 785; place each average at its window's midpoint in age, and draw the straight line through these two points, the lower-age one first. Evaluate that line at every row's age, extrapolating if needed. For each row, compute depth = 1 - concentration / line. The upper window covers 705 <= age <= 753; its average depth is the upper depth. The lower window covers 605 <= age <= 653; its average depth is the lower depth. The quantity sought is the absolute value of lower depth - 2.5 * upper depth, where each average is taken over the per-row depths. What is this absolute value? 0.20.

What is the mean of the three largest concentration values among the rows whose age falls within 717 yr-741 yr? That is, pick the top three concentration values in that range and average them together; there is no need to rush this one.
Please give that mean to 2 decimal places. 1.65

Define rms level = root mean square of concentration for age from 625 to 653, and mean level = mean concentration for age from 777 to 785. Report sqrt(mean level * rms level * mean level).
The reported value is 1.63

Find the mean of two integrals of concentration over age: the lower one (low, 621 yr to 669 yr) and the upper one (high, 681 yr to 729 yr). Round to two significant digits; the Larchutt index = 64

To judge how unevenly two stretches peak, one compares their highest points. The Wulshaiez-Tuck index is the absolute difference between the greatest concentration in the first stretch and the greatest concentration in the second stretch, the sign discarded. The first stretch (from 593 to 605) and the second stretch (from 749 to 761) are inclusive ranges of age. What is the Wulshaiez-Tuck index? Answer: 0.18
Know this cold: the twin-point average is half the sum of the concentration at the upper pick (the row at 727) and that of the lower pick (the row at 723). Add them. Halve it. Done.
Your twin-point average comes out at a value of 1.7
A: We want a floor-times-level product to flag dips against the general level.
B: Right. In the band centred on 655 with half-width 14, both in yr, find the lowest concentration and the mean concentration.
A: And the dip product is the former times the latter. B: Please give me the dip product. 1.28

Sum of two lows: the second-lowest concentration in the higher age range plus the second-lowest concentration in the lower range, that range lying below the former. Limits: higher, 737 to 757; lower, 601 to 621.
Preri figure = 2.8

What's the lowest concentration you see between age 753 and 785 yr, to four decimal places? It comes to 1.4720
